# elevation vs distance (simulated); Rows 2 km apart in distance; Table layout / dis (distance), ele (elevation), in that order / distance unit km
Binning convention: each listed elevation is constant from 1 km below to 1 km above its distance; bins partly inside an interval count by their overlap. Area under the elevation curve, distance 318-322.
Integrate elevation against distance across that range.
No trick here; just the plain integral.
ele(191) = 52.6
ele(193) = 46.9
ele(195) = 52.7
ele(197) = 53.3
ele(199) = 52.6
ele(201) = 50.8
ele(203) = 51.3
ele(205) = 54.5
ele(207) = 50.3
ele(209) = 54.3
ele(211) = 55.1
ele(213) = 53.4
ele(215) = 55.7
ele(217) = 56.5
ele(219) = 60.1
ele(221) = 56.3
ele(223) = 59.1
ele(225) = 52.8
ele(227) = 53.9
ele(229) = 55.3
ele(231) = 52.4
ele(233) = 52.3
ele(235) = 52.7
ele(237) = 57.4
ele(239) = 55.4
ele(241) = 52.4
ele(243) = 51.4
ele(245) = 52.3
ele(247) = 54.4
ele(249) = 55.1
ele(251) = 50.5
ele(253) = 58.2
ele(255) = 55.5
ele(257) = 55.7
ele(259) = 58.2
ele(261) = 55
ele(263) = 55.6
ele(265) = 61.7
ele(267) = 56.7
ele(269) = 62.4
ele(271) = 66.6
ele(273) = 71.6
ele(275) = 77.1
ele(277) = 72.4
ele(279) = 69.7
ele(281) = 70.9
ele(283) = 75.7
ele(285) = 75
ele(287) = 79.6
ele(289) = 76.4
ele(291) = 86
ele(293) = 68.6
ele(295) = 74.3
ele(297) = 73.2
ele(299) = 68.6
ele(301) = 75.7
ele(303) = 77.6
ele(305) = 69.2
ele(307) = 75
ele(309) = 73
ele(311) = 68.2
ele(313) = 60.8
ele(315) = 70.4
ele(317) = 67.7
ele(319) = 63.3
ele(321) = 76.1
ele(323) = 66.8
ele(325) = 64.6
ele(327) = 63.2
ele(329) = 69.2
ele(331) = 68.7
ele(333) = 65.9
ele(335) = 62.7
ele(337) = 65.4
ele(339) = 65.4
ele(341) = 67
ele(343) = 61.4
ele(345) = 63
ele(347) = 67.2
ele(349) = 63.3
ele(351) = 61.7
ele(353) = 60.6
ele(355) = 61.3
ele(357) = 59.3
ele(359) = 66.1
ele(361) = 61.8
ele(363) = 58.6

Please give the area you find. 279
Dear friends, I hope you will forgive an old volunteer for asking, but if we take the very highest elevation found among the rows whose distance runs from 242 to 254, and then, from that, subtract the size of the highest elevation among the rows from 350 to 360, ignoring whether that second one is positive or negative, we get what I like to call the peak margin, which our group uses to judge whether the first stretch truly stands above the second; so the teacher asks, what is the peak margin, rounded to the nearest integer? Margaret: -8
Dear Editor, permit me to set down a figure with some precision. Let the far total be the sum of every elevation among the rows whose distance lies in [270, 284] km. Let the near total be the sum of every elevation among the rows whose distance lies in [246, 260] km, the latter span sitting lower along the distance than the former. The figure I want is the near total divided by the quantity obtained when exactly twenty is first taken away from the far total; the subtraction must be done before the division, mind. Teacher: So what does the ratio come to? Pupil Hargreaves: 0.80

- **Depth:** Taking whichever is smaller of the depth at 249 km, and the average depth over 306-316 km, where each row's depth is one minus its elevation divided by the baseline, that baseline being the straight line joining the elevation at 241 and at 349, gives -0.17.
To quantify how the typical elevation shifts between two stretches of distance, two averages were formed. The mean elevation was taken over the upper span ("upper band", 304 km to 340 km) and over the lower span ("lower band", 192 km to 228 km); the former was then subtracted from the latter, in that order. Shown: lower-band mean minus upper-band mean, -13.7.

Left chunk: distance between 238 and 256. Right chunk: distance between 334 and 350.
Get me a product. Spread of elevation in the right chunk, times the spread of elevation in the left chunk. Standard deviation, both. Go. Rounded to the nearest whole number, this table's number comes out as 5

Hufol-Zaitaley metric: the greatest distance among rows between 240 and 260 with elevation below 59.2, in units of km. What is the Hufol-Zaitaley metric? 259 km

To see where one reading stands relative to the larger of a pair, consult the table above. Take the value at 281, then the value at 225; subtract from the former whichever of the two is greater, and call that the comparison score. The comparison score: 0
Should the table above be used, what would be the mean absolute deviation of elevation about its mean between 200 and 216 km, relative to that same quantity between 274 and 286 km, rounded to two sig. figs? 0.72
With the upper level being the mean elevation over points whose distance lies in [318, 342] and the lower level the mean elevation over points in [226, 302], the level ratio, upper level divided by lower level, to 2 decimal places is 1.06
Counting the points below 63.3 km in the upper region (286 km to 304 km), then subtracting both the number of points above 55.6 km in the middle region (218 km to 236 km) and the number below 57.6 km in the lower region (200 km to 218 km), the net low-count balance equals -12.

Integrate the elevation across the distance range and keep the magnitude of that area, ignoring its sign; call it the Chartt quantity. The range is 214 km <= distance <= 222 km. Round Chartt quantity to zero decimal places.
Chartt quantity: 457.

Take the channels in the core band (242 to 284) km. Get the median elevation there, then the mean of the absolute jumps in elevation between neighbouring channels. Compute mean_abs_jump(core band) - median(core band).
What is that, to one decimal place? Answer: -54.7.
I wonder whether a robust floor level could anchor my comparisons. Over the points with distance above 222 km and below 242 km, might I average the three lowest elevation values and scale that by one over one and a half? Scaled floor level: 34.9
